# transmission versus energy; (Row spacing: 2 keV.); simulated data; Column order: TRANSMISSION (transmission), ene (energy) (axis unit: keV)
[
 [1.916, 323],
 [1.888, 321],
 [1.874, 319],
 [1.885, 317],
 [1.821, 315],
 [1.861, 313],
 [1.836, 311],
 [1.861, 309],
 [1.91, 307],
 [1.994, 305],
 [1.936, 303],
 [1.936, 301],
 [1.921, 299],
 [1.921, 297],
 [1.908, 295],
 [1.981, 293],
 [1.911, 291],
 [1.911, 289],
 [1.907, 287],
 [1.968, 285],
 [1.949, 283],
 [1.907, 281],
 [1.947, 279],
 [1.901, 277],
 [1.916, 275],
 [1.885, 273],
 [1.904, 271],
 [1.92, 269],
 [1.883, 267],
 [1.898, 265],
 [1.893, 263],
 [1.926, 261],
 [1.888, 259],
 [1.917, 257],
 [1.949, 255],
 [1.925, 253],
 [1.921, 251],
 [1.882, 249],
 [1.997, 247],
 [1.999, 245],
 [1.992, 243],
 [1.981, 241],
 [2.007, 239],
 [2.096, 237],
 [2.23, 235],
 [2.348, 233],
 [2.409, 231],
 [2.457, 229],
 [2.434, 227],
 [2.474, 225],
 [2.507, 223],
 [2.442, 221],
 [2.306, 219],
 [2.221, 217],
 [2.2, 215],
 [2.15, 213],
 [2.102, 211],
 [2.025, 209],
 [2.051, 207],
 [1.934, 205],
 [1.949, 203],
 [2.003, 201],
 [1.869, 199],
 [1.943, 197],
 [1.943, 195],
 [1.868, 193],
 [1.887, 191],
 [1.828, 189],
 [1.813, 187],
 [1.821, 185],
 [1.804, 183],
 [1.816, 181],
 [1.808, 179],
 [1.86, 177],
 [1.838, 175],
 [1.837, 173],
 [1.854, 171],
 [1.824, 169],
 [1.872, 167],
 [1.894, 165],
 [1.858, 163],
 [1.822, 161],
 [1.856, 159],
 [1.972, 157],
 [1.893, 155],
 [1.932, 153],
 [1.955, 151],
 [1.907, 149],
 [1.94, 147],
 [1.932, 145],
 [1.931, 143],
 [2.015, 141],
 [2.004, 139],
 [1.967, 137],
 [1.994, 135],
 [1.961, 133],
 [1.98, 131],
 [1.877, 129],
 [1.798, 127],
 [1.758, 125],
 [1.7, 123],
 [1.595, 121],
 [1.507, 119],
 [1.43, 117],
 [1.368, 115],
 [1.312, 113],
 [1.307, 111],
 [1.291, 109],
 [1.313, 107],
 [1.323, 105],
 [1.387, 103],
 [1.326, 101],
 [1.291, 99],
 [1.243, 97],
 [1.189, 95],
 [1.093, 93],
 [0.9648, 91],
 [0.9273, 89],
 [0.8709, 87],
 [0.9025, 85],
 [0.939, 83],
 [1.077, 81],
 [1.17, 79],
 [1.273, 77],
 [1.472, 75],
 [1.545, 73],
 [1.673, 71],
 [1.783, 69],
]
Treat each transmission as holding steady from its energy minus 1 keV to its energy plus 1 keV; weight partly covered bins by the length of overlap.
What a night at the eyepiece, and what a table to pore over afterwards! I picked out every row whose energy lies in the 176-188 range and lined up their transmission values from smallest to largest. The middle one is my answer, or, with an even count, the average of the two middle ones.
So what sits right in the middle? 1.81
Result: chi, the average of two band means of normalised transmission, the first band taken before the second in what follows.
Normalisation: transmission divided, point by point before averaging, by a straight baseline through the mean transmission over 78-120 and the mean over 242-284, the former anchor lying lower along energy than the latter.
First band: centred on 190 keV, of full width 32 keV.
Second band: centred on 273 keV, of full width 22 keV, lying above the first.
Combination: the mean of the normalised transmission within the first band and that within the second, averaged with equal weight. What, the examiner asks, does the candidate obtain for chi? 1.07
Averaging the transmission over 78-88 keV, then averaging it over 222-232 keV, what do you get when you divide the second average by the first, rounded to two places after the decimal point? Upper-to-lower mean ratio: 2.48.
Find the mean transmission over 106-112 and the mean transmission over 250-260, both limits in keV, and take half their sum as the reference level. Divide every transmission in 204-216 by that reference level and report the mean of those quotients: 1.29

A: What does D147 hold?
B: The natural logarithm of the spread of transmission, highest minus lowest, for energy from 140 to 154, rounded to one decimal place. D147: -2.2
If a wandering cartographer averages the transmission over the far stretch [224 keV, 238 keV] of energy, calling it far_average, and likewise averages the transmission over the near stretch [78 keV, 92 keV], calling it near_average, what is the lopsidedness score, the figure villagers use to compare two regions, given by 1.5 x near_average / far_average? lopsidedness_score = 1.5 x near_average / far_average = 0.62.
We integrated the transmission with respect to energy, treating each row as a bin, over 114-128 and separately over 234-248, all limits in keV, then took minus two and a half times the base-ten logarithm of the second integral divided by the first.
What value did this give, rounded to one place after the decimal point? -0.3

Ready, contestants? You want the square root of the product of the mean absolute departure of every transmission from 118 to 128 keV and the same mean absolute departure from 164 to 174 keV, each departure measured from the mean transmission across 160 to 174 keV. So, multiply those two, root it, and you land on 0.062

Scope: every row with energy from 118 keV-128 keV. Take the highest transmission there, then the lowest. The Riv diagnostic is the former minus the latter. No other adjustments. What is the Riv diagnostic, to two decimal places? 0.29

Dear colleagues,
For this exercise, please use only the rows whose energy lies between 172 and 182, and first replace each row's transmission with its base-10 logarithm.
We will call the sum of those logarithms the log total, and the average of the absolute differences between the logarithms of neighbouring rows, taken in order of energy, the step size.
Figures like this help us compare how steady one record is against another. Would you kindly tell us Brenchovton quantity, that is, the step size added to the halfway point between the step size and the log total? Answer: 0.66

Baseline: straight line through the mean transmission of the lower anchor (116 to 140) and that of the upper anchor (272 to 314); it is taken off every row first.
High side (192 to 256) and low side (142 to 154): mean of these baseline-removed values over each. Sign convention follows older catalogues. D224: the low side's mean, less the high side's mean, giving -0.1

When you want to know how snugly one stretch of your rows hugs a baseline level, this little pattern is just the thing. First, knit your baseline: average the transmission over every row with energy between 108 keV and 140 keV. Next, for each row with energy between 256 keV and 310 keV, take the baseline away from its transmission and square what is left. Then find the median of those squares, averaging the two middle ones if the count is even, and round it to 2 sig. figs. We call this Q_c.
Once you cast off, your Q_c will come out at 0.054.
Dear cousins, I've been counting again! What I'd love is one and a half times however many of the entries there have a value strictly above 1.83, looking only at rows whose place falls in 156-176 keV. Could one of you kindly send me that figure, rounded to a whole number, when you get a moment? 12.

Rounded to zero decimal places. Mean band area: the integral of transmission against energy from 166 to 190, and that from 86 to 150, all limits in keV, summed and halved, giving 71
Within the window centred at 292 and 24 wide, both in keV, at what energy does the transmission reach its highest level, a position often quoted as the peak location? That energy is 293 keV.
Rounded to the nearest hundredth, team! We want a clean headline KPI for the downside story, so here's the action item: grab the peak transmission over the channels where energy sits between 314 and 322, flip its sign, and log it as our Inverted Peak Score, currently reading -1.89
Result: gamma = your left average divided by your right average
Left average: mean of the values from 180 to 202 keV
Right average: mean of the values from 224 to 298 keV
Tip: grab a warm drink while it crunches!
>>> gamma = 0.93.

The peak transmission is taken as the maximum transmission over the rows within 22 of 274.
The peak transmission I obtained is 1.981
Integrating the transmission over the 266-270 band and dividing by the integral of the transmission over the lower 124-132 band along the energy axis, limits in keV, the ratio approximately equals 0.513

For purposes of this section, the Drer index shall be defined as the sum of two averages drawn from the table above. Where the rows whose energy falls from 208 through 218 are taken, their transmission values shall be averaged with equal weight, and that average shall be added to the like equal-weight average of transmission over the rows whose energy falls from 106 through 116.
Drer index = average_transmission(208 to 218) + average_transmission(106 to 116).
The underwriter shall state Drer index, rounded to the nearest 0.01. 3.46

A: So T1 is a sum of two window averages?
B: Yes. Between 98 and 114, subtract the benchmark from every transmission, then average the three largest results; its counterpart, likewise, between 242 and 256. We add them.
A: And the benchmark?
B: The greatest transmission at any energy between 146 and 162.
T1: -0.60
